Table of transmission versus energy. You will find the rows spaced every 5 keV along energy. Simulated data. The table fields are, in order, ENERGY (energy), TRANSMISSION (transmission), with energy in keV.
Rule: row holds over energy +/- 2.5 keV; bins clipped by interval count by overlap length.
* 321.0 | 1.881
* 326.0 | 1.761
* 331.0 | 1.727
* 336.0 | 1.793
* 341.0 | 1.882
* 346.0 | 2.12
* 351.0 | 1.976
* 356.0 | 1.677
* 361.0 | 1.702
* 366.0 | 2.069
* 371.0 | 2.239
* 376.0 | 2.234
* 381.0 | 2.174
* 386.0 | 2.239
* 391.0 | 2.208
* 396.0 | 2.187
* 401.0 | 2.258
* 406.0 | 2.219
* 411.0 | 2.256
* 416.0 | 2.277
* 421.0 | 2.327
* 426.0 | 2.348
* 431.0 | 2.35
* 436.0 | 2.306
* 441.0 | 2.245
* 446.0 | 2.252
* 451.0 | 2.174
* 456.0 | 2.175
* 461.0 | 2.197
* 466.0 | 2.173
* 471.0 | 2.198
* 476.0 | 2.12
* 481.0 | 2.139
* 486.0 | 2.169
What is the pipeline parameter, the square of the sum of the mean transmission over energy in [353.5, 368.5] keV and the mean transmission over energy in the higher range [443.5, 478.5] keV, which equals 16.0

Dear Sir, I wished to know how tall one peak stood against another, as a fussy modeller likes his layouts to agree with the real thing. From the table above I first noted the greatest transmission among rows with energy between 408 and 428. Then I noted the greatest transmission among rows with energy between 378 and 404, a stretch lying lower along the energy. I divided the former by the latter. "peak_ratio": 1.04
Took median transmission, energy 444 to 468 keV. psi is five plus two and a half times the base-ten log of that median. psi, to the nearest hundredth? 5.84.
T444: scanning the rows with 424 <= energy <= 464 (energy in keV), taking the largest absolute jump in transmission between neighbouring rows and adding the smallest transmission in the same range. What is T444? 2.25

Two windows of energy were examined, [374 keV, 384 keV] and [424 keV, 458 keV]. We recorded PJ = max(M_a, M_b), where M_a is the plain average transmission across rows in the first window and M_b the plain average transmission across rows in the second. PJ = 2.26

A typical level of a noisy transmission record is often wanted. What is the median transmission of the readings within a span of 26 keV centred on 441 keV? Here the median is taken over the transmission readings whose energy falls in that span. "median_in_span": 2.25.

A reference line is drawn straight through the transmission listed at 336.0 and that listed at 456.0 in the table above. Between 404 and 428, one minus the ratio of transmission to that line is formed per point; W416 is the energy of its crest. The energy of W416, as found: 406.0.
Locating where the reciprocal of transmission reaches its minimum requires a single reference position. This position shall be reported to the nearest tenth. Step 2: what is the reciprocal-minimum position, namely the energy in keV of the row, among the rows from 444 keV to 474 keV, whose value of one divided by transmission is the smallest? 446.0 keV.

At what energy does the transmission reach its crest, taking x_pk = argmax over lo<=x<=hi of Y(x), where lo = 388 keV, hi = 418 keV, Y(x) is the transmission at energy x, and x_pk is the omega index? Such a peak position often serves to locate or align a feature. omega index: 416.0 keV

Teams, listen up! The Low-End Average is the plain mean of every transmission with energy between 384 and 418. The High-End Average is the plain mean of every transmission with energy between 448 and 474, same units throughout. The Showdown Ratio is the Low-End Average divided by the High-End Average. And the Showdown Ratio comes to 1.02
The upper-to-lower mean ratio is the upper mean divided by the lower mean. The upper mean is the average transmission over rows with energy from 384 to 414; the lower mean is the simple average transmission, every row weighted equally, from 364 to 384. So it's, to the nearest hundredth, 1.02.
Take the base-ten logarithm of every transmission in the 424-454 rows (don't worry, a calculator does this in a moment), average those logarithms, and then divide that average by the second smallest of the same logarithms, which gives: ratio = 1.02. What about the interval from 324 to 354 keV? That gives 1.11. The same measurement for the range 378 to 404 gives 1.02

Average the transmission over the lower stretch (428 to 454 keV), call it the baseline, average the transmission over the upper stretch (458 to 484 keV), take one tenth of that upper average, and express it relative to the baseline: 0.0956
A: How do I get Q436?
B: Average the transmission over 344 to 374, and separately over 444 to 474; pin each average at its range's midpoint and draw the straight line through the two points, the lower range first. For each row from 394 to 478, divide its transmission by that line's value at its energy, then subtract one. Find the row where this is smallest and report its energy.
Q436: 476.0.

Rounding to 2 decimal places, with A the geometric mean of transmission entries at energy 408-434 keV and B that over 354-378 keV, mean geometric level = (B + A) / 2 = 2.14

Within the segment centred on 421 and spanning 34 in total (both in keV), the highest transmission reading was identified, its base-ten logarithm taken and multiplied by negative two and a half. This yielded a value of -0.928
